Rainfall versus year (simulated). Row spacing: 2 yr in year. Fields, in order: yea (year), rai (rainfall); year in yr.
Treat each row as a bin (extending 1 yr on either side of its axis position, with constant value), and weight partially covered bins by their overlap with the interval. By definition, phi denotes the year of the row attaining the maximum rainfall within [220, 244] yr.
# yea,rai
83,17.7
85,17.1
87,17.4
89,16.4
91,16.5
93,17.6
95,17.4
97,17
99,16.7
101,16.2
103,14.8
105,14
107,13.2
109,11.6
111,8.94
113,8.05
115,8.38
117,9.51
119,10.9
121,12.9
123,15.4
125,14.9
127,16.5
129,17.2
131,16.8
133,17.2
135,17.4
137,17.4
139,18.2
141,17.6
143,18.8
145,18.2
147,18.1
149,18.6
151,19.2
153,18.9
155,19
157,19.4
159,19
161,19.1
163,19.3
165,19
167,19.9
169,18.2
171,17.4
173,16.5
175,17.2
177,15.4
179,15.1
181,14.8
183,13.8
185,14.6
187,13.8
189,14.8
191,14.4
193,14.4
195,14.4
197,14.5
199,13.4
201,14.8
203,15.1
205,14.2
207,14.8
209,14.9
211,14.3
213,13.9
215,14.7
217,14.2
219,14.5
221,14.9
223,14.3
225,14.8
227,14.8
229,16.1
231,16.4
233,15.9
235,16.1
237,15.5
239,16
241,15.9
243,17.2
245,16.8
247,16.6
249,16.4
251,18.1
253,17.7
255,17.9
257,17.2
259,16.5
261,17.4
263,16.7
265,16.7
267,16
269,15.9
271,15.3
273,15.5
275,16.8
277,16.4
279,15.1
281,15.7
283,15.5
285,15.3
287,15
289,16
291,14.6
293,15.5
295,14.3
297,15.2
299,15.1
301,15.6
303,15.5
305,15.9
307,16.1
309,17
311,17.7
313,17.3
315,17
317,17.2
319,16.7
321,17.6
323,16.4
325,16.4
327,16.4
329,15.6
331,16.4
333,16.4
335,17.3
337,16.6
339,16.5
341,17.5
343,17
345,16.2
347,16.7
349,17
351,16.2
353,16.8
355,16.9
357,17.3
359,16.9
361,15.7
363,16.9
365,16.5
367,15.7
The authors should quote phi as 243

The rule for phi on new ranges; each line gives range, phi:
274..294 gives 275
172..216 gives 175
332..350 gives 341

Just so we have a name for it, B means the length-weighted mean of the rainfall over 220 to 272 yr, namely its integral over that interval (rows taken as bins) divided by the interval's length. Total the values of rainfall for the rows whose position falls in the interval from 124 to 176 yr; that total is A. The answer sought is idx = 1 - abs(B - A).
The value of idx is -452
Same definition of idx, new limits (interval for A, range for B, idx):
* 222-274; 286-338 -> -407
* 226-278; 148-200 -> -410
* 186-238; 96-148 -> -368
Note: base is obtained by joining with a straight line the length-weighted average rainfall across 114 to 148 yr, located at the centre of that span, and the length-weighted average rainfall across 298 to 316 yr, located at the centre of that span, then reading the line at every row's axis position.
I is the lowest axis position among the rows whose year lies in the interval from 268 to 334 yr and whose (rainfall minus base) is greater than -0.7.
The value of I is 269 yr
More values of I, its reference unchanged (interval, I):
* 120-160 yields 123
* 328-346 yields 331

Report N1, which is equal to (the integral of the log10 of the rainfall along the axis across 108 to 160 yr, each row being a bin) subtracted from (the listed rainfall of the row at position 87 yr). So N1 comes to -44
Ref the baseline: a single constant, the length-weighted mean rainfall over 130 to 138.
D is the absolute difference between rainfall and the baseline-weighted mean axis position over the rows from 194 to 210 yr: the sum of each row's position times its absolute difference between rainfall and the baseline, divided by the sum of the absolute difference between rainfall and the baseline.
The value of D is 201.6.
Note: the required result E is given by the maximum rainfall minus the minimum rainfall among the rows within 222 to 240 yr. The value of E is 2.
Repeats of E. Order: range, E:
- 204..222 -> 1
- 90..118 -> 10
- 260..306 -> 3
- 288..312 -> 3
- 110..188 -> 12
